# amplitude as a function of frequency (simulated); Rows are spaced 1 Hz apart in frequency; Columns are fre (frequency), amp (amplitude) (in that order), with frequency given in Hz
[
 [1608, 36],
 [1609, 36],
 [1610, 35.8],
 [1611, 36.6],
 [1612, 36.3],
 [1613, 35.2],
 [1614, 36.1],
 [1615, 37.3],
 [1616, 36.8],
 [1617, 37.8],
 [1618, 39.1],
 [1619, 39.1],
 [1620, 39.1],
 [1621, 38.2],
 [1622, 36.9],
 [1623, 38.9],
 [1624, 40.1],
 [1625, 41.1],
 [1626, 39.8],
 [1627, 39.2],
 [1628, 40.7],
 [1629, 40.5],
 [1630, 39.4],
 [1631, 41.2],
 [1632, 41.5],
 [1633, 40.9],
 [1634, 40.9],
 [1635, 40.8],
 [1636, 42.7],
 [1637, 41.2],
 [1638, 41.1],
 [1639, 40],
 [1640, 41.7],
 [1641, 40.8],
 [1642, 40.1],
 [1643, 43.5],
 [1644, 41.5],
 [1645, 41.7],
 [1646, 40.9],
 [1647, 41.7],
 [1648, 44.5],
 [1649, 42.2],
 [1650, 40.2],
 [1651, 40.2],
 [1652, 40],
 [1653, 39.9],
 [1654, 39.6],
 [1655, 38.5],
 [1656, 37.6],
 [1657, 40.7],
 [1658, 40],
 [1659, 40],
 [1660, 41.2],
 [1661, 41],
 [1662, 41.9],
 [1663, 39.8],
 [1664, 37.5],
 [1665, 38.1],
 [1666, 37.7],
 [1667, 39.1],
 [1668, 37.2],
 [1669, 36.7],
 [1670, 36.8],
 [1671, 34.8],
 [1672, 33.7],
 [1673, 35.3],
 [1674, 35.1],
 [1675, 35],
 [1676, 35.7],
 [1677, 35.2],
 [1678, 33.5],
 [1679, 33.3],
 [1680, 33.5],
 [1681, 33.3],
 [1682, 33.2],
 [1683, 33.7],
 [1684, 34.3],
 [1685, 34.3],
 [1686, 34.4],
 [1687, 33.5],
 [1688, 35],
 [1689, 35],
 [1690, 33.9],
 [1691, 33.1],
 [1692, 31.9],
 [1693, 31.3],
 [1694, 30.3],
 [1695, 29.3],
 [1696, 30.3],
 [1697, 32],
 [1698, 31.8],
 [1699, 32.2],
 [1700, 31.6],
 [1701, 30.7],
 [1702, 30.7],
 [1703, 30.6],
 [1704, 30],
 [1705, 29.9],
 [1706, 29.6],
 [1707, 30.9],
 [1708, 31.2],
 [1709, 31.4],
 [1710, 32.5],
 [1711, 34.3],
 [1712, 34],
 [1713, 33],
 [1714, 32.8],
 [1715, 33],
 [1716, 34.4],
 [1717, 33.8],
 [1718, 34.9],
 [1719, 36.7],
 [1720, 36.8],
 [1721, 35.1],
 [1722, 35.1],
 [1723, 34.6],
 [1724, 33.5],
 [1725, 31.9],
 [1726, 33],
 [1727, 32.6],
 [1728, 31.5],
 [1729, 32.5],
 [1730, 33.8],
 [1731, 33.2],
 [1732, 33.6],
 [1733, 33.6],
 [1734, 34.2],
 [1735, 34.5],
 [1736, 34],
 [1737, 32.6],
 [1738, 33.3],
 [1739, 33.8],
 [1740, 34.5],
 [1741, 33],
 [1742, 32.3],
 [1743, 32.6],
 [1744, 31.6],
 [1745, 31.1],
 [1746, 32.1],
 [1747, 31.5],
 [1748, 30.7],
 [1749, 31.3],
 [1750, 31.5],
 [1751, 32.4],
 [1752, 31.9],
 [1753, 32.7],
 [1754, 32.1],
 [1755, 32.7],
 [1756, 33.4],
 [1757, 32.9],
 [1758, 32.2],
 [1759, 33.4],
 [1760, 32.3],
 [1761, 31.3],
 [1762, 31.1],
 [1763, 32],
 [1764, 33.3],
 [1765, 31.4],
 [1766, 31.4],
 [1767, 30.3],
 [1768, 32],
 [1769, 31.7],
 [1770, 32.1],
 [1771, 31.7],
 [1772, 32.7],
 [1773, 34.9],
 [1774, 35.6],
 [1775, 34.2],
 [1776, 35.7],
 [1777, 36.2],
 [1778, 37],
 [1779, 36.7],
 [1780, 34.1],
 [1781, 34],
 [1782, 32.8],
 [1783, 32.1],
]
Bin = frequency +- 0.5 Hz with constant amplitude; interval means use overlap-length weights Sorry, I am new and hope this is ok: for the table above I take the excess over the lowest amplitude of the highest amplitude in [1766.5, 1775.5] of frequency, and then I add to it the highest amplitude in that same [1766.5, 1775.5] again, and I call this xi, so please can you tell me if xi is 41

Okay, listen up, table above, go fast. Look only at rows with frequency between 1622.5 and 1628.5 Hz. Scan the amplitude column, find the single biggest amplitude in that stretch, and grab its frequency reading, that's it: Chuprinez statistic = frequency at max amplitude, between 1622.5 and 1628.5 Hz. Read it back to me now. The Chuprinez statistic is 1625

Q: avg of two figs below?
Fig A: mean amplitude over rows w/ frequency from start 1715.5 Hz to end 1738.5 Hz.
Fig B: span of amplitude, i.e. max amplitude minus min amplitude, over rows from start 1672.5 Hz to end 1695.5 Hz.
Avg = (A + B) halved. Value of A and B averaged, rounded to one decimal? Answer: 20.1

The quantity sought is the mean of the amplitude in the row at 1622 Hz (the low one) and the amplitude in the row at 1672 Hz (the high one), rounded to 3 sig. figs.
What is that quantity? 35.3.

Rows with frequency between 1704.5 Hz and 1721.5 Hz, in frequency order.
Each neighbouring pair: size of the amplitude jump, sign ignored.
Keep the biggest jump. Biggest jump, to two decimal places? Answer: 1.80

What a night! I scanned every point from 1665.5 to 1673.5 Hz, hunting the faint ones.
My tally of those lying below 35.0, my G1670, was 2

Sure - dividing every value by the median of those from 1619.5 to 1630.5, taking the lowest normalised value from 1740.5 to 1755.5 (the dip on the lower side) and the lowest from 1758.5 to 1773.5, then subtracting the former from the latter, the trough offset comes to -0.010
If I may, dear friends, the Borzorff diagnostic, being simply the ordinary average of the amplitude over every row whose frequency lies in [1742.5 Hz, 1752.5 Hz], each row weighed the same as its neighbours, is 31.7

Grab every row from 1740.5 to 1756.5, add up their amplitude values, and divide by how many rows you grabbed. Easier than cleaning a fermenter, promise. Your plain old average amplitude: 32.1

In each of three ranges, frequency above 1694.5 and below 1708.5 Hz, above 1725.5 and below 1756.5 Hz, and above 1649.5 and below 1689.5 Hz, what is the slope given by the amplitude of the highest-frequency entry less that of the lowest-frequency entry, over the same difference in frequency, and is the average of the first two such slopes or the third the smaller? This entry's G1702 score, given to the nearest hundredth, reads -0.13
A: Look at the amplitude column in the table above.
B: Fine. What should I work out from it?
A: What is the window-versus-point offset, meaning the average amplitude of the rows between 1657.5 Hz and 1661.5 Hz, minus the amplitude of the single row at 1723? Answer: 6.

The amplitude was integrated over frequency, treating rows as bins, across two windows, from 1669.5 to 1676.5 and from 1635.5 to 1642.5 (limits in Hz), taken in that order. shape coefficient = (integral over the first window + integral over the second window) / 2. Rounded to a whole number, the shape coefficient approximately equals 267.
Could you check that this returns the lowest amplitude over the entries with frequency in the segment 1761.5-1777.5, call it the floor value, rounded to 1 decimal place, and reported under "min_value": 30.3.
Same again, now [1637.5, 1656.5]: 37.6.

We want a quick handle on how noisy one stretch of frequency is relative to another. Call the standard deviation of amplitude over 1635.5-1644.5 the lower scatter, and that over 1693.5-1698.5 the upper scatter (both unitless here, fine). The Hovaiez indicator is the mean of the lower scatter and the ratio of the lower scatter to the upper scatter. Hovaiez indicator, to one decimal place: 1.1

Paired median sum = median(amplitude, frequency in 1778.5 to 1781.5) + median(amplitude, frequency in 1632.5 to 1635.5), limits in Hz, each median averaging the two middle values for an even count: 75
